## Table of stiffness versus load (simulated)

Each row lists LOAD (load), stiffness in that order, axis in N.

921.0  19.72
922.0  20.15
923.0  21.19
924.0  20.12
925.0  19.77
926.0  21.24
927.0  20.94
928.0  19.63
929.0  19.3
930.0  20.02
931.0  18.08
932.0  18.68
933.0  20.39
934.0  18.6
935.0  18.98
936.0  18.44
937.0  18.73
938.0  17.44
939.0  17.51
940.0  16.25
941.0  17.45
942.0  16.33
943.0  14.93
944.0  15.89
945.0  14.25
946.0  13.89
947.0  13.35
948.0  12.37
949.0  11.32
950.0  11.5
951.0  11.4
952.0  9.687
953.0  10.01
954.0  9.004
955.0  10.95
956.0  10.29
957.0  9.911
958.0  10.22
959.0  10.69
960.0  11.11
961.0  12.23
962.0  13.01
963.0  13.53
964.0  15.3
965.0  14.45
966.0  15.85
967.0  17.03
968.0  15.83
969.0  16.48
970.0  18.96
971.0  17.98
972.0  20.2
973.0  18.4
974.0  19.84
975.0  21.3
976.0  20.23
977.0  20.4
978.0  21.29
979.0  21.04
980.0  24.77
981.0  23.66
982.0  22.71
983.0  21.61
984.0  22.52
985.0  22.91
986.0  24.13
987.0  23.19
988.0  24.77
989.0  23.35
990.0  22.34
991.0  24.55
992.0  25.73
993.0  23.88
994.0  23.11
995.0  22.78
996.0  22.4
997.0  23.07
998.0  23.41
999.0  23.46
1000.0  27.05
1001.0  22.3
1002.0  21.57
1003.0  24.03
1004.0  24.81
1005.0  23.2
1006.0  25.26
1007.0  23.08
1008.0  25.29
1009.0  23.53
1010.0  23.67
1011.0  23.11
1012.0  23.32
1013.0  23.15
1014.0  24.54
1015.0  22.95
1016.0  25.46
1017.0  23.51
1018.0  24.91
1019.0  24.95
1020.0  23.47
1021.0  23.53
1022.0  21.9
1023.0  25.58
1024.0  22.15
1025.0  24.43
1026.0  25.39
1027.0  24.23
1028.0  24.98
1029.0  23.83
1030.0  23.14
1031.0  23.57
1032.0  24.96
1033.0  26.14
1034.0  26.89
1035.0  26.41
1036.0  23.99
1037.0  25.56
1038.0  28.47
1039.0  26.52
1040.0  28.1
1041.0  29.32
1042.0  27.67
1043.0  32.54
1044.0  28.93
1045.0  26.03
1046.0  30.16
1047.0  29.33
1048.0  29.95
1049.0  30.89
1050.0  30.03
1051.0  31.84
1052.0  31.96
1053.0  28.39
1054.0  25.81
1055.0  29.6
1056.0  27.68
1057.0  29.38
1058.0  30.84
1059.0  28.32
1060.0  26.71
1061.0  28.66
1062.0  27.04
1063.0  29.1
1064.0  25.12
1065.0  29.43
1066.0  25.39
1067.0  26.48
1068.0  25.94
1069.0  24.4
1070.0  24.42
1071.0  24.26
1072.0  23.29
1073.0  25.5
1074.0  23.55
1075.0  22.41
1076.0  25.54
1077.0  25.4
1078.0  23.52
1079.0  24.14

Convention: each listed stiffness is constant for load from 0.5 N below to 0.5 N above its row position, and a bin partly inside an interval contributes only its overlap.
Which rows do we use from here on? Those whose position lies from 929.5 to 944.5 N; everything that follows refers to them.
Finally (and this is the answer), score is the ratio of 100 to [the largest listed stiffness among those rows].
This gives 4.9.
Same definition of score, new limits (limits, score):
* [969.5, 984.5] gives 4.0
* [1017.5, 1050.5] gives 3.1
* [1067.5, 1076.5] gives 3.9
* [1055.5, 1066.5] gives 3.2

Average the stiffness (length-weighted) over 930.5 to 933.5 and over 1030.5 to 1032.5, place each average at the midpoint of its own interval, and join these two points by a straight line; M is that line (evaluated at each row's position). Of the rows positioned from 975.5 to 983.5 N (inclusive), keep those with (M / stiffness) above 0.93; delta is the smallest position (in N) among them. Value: 976.0 N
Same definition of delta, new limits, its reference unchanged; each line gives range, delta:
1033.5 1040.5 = 1036.0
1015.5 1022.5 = 1017.0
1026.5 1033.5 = 1027.0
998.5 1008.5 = 999.0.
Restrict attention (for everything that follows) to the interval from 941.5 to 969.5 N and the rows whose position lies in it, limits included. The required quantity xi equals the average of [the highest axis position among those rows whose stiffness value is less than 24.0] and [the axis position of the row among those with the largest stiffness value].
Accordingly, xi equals 968.0 N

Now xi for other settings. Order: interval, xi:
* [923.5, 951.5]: 938.5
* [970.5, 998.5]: 995.0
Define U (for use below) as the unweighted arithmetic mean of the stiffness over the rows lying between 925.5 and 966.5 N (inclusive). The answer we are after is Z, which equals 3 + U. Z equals 18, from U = 15.0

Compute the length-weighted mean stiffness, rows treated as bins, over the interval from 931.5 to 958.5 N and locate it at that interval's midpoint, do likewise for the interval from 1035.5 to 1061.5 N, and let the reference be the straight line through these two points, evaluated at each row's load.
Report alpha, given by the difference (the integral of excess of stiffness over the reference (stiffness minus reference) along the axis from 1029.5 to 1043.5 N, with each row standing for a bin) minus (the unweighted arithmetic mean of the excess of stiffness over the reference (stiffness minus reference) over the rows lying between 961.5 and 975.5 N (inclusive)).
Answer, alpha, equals -5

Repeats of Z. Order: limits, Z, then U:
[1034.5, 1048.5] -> 31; 28.1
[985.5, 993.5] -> 27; 24.0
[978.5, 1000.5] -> 26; 23.5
